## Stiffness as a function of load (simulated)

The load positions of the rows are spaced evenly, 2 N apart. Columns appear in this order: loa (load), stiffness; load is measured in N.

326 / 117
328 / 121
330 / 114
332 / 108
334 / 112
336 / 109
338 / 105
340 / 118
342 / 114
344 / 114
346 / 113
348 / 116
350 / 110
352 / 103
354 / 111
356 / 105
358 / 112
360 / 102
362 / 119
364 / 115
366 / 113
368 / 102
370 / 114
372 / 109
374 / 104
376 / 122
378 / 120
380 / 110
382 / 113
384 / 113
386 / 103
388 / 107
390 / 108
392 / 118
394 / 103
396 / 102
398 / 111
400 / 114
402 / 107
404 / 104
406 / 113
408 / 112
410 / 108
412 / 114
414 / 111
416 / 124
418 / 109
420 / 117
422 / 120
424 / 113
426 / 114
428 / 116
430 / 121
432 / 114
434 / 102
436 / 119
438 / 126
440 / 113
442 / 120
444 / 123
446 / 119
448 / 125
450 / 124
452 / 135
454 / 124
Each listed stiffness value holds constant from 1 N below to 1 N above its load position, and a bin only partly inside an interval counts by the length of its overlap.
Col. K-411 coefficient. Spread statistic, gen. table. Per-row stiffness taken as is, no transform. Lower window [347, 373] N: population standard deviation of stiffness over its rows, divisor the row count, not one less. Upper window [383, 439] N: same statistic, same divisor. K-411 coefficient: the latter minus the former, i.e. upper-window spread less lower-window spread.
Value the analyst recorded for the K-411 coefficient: 1.03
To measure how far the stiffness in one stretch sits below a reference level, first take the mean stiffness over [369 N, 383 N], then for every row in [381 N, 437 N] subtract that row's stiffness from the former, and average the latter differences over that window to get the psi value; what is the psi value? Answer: 1.4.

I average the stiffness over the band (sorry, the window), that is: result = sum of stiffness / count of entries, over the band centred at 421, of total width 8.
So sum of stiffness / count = 115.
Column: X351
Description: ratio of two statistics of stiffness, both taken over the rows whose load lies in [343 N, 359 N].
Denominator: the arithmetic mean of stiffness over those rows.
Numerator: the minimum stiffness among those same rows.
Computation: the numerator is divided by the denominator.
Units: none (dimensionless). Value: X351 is 0.932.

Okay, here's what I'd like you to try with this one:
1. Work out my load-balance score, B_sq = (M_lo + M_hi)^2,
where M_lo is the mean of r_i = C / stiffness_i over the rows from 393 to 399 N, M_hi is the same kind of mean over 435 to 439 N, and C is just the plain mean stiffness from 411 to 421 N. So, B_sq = 4.13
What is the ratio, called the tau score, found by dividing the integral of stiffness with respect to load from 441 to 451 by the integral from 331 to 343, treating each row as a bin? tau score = 0.9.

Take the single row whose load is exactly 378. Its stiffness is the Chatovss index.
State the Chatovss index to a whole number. 120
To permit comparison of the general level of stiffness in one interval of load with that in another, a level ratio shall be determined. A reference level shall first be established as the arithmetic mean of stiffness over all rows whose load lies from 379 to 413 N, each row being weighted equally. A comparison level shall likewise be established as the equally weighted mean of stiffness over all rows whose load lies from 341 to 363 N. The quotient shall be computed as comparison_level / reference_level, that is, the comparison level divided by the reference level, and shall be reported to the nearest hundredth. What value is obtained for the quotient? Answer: 1.01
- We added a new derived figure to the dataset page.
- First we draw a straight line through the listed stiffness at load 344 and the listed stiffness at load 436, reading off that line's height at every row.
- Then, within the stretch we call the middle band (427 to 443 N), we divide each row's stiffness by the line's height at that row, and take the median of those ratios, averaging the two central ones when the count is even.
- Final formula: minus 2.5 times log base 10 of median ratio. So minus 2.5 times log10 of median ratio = 0.01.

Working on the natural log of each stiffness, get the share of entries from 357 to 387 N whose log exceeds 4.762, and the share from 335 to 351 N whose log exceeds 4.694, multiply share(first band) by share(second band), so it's 0.15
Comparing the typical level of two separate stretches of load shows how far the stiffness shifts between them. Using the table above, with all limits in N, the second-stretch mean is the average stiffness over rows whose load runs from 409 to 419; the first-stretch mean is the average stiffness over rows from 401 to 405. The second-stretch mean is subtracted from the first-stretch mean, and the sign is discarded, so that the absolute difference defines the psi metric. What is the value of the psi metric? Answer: 7.7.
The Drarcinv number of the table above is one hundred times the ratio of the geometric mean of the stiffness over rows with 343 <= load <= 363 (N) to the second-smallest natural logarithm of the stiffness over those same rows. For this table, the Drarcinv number 2381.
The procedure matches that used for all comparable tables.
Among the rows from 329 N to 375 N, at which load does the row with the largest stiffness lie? 362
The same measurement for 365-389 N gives 376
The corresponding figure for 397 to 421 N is 416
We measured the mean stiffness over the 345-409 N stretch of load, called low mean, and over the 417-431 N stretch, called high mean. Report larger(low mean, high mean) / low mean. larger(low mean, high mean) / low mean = 1.05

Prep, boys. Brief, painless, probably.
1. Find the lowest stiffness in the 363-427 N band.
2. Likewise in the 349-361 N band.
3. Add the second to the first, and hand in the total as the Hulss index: 204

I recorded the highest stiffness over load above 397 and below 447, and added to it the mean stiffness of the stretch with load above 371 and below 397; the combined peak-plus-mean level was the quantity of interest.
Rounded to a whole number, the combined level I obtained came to 236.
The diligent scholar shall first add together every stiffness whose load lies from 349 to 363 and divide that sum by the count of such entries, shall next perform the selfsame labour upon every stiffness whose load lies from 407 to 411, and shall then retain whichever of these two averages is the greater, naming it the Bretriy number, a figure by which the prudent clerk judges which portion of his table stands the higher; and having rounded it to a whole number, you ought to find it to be 110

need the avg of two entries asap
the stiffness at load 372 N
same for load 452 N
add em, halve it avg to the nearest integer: 122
